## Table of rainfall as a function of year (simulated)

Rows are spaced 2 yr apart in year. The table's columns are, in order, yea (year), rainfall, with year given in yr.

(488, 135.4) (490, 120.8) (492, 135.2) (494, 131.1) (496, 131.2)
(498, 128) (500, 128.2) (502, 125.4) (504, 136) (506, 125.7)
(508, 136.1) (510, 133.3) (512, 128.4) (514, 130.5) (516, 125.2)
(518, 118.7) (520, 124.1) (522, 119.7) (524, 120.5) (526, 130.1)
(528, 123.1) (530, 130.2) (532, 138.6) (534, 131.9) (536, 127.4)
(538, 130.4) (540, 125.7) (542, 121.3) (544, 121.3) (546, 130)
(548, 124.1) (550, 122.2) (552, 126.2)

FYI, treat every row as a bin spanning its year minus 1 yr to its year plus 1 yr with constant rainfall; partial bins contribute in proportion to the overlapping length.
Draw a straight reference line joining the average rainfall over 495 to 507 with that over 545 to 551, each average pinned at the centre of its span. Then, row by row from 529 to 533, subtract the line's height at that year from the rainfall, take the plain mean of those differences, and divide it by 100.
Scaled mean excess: 0.076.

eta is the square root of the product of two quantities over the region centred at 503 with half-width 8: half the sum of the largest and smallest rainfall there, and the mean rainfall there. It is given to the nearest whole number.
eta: 131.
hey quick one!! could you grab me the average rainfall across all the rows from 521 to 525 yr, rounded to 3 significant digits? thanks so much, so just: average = 120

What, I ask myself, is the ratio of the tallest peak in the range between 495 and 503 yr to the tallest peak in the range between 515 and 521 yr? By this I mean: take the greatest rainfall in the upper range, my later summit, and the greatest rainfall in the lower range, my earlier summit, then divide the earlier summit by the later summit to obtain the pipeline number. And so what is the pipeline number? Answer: 1.05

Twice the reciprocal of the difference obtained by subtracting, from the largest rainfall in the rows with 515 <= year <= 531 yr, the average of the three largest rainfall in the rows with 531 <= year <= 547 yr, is -0.6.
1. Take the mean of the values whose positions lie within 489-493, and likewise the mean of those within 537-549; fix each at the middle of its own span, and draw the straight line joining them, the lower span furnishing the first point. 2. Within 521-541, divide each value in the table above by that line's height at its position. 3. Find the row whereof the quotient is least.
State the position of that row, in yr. 522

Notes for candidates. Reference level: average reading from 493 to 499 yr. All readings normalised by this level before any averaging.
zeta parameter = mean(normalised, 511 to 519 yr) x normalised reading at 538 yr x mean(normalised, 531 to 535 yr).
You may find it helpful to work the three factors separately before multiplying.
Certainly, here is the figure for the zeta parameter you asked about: 1.01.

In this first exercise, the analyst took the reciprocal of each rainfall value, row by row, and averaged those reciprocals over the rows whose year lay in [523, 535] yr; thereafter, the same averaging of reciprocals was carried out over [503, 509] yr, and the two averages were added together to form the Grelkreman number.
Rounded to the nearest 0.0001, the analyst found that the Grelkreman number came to 0.0153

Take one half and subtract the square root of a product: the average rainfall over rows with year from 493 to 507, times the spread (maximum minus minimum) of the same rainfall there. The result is -37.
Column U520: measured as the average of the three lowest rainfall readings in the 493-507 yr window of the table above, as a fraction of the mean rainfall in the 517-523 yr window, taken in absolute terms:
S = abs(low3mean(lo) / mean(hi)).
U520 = 1.05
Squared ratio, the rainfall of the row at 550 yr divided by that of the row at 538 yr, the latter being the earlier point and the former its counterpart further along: 0.88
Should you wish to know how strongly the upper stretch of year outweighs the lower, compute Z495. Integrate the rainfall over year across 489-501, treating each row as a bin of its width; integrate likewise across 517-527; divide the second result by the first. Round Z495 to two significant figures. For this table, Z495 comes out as 0.79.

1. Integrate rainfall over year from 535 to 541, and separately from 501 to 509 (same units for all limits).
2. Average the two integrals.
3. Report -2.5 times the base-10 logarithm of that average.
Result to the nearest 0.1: -7.4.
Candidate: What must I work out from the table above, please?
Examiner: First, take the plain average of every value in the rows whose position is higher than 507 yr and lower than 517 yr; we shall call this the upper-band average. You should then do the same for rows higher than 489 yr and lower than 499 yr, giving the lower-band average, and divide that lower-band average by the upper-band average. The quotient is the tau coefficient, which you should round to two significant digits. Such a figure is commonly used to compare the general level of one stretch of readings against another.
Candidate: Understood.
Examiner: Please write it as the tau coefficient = 0.99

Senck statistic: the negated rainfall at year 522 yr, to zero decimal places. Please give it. -120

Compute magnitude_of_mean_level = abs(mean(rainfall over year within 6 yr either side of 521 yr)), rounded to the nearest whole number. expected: 123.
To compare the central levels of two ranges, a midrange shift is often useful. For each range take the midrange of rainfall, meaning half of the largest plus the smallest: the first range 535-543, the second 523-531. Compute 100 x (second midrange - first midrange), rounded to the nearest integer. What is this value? -50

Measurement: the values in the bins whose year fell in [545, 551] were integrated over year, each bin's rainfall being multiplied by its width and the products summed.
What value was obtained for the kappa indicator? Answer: 753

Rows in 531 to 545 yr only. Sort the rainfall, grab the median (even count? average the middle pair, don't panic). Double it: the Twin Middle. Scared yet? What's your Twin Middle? 255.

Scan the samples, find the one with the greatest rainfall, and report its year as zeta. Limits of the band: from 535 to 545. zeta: 538 yr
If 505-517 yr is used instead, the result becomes 508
